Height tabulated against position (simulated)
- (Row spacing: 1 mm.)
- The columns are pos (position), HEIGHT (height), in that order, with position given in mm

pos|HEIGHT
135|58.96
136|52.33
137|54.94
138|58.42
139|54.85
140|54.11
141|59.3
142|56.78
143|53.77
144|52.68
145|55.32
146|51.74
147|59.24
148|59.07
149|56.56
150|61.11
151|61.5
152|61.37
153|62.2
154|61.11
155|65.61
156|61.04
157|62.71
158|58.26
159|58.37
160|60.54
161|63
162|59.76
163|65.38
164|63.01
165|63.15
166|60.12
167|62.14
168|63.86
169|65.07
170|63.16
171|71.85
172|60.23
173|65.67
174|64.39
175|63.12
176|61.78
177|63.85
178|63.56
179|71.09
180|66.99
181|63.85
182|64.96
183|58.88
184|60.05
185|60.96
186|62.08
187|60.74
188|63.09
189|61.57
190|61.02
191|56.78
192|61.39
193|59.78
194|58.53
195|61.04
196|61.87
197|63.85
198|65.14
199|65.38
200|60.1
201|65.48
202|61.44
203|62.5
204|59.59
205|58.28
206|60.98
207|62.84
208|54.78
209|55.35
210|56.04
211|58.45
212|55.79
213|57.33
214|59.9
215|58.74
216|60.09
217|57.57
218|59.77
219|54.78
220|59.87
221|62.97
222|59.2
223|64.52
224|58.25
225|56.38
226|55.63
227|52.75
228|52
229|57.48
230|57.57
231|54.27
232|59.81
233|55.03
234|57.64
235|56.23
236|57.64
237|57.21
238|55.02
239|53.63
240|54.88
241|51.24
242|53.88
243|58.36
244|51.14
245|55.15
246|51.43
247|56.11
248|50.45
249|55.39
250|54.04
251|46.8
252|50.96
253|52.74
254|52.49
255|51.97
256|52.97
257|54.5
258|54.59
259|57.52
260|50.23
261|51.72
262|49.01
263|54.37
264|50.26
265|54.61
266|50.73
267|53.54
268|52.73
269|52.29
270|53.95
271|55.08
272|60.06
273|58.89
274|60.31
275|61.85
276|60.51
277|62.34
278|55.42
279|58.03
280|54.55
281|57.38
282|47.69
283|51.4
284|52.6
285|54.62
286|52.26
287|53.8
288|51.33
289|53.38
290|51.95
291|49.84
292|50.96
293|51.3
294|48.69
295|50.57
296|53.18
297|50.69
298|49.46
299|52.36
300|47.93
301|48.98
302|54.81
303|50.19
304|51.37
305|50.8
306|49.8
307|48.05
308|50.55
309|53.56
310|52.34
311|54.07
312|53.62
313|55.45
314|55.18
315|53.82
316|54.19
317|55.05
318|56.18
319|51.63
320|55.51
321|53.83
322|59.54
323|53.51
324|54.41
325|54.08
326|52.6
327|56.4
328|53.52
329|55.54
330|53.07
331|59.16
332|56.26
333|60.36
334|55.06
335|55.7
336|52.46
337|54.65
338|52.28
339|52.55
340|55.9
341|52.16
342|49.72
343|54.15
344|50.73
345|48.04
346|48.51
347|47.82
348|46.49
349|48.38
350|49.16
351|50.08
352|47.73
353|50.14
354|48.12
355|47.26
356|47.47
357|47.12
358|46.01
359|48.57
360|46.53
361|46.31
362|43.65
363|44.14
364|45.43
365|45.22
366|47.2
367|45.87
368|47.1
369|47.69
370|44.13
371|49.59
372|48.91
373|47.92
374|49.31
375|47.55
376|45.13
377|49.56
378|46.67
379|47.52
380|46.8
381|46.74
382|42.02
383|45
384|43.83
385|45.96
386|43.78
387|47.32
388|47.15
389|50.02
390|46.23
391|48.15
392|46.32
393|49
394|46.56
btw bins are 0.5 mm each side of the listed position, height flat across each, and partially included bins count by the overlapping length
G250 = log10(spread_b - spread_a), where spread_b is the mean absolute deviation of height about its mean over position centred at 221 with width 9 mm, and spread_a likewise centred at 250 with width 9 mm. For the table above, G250 -0.8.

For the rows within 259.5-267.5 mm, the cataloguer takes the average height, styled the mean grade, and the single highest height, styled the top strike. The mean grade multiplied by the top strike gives 2829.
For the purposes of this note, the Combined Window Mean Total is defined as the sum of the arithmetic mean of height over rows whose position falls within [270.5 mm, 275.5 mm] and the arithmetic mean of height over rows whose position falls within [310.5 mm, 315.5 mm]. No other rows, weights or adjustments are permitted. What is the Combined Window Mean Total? 114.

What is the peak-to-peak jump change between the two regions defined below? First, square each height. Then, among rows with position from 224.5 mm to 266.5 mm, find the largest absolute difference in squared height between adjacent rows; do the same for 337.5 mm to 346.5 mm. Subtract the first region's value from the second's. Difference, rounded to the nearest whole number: -330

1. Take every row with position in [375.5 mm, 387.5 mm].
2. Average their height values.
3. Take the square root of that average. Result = 6.77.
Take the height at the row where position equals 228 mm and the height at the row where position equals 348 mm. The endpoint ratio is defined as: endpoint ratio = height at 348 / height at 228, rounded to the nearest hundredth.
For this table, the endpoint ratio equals 0.89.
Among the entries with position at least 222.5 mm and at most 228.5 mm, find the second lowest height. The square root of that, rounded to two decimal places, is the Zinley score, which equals 7.26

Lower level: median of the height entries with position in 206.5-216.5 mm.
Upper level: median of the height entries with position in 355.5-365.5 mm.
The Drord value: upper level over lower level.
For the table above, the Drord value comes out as 0.80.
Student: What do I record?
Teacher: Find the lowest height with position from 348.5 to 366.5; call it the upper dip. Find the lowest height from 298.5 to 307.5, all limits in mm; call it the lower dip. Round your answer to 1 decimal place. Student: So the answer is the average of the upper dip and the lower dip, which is 45.8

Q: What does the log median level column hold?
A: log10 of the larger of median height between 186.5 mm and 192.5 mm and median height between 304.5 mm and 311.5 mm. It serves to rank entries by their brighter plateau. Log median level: 1.79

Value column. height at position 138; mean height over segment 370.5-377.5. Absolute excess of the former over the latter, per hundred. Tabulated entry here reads 0.101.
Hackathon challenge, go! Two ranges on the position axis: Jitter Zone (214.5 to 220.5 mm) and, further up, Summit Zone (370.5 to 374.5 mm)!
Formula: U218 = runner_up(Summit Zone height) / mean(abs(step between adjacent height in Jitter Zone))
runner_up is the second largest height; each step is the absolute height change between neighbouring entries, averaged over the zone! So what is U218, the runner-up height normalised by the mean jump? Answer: 15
